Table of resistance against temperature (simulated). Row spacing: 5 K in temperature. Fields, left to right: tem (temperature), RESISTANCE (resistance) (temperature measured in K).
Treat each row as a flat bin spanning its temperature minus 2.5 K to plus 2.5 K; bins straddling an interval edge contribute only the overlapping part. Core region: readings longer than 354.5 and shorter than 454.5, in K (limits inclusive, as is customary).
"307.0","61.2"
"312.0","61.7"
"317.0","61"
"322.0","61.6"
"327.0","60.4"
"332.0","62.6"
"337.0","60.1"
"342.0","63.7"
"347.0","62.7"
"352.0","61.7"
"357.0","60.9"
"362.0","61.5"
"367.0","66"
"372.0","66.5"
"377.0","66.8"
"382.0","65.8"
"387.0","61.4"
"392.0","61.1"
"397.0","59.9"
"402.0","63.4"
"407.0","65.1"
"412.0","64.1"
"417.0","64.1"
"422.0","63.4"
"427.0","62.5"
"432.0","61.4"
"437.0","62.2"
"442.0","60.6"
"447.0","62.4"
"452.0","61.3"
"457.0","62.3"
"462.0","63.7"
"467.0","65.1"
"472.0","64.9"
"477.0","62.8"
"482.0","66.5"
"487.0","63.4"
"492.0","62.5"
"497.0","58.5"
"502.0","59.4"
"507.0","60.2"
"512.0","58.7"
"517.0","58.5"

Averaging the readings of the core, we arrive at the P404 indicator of 63.0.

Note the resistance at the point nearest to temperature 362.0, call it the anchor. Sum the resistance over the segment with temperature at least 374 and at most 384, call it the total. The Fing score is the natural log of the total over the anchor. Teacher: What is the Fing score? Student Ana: 0.8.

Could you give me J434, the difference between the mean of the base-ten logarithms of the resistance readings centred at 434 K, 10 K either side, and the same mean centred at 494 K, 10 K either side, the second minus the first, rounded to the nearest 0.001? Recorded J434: -0.005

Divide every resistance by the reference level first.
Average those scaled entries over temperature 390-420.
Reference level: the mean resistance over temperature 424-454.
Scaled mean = 1.02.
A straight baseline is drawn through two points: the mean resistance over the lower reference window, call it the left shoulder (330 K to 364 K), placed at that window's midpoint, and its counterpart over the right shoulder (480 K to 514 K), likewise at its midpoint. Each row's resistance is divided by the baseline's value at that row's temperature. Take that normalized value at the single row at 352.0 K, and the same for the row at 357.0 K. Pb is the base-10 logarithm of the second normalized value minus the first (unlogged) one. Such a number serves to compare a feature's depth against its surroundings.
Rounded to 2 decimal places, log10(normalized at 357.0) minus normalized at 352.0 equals -1.00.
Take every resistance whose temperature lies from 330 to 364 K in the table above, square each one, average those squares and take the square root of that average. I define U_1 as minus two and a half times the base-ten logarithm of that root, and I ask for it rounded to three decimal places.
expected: -4.479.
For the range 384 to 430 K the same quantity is -4.495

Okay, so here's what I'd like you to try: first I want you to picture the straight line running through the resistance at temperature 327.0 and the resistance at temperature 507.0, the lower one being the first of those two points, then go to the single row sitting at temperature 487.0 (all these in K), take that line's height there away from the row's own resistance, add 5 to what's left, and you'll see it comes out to 8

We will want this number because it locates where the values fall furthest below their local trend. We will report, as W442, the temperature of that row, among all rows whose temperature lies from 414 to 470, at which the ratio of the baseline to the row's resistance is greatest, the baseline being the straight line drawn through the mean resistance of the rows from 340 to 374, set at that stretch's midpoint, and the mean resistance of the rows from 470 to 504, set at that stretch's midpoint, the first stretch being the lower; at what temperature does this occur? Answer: 442.0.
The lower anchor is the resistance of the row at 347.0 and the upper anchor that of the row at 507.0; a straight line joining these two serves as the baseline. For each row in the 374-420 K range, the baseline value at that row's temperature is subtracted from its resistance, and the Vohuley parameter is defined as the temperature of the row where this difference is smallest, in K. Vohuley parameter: 397.0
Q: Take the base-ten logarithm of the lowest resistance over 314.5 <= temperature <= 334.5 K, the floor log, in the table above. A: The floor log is 1.78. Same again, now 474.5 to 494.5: 1.80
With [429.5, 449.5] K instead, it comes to 1.78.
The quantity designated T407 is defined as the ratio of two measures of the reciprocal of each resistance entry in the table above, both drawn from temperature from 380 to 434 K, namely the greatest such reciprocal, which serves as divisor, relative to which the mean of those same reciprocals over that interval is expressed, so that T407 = 0.953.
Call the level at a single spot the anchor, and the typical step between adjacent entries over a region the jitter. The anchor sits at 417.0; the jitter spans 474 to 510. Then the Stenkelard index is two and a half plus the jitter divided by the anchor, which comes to 2.53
